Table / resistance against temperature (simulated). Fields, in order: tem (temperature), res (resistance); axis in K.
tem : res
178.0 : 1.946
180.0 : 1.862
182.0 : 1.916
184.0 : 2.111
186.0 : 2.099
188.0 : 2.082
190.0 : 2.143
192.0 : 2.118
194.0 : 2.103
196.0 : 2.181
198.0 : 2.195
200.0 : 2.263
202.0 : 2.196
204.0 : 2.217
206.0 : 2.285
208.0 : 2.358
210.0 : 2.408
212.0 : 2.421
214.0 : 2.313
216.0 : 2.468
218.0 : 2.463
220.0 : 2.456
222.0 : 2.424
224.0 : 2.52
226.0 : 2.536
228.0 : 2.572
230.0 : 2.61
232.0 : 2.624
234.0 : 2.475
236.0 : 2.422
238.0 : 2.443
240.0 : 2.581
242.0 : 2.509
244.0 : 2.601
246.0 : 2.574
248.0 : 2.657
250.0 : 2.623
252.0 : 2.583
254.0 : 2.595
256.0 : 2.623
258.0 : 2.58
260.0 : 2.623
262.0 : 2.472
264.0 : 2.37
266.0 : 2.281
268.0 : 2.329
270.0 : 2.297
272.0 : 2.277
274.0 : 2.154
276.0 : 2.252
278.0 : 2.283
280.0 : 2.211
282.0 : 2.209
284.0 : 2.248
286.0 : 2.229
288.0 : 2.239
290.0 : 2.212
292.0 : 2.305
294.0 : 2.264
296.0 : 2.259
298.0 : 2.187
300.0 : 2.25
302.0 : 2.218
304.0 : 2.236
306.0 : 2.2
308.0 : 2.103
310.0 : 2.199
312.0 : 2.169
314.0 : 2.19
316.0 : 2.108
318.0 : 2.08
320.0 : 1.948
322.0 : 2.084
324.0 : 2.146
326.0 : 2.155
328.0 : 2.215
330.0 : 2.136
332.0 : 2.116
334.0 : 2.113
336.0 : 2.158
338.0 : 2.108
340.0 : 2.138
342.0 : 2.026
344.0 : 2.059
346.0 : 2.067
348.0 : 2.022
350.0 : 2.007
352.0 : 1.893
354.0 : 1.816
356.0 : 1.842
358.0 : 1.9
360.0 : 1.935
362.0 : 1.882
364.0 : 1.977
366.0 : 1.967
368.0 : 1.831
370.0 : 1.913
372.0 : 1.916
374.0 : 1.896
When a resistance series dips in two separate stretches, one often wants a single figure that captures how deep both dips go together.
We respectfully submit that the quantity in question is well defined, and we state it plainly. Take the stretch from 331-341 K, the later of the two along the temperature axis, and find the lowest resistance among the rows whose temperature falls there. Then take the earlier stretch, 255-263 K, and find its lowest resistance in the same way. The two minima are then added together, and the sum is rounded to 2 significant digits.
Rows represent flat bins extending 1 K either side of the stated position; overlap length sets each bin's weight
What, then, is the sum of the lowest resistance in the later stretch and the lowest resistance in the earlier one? 4.6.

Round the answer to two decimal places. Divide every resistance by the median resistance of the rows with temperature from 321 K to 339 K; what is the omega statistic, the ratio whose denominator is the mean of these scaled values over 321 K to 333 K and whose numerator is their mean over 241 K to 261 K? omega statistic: 1.21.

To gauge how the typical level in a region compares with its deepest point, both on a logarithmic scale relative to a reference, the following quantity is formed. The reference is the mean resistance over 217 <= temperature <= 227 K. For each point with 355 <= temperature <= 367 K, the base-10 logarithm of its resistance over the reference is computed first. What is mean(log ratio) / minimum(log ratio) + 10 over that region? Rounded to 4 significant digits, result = 10.87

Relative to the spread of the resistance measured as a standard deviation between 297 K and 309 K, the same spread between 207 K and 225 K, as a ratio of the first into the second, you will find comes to 1.2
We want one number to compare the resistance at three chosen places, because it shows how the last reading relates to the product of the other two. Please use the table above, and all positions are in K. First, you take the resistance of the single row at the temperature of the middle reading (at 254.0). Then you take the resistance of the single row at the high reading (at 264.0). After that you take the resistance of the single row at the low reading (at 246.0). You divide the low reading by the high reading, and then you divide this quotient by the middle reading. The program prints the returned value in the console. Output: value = 0.419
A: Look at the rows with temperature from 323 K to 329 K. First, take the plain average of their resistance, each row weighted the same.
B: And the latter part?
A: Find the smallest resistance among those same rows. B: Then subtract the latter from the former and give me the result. 0.026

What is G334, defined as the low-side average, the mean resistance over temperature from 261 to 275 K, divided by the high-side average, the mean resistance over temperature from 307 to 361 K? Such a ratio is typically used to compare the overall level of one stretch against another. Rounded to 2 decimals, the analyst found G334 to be 1.12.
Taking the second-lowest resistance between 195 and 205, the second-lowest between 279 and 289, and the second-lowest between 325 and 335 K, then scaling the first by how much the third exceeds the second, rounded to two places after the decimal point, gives -0.21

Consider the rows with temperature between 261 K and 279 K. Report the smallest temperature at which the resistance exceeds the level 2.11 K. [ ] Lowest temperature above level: 262.0 K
